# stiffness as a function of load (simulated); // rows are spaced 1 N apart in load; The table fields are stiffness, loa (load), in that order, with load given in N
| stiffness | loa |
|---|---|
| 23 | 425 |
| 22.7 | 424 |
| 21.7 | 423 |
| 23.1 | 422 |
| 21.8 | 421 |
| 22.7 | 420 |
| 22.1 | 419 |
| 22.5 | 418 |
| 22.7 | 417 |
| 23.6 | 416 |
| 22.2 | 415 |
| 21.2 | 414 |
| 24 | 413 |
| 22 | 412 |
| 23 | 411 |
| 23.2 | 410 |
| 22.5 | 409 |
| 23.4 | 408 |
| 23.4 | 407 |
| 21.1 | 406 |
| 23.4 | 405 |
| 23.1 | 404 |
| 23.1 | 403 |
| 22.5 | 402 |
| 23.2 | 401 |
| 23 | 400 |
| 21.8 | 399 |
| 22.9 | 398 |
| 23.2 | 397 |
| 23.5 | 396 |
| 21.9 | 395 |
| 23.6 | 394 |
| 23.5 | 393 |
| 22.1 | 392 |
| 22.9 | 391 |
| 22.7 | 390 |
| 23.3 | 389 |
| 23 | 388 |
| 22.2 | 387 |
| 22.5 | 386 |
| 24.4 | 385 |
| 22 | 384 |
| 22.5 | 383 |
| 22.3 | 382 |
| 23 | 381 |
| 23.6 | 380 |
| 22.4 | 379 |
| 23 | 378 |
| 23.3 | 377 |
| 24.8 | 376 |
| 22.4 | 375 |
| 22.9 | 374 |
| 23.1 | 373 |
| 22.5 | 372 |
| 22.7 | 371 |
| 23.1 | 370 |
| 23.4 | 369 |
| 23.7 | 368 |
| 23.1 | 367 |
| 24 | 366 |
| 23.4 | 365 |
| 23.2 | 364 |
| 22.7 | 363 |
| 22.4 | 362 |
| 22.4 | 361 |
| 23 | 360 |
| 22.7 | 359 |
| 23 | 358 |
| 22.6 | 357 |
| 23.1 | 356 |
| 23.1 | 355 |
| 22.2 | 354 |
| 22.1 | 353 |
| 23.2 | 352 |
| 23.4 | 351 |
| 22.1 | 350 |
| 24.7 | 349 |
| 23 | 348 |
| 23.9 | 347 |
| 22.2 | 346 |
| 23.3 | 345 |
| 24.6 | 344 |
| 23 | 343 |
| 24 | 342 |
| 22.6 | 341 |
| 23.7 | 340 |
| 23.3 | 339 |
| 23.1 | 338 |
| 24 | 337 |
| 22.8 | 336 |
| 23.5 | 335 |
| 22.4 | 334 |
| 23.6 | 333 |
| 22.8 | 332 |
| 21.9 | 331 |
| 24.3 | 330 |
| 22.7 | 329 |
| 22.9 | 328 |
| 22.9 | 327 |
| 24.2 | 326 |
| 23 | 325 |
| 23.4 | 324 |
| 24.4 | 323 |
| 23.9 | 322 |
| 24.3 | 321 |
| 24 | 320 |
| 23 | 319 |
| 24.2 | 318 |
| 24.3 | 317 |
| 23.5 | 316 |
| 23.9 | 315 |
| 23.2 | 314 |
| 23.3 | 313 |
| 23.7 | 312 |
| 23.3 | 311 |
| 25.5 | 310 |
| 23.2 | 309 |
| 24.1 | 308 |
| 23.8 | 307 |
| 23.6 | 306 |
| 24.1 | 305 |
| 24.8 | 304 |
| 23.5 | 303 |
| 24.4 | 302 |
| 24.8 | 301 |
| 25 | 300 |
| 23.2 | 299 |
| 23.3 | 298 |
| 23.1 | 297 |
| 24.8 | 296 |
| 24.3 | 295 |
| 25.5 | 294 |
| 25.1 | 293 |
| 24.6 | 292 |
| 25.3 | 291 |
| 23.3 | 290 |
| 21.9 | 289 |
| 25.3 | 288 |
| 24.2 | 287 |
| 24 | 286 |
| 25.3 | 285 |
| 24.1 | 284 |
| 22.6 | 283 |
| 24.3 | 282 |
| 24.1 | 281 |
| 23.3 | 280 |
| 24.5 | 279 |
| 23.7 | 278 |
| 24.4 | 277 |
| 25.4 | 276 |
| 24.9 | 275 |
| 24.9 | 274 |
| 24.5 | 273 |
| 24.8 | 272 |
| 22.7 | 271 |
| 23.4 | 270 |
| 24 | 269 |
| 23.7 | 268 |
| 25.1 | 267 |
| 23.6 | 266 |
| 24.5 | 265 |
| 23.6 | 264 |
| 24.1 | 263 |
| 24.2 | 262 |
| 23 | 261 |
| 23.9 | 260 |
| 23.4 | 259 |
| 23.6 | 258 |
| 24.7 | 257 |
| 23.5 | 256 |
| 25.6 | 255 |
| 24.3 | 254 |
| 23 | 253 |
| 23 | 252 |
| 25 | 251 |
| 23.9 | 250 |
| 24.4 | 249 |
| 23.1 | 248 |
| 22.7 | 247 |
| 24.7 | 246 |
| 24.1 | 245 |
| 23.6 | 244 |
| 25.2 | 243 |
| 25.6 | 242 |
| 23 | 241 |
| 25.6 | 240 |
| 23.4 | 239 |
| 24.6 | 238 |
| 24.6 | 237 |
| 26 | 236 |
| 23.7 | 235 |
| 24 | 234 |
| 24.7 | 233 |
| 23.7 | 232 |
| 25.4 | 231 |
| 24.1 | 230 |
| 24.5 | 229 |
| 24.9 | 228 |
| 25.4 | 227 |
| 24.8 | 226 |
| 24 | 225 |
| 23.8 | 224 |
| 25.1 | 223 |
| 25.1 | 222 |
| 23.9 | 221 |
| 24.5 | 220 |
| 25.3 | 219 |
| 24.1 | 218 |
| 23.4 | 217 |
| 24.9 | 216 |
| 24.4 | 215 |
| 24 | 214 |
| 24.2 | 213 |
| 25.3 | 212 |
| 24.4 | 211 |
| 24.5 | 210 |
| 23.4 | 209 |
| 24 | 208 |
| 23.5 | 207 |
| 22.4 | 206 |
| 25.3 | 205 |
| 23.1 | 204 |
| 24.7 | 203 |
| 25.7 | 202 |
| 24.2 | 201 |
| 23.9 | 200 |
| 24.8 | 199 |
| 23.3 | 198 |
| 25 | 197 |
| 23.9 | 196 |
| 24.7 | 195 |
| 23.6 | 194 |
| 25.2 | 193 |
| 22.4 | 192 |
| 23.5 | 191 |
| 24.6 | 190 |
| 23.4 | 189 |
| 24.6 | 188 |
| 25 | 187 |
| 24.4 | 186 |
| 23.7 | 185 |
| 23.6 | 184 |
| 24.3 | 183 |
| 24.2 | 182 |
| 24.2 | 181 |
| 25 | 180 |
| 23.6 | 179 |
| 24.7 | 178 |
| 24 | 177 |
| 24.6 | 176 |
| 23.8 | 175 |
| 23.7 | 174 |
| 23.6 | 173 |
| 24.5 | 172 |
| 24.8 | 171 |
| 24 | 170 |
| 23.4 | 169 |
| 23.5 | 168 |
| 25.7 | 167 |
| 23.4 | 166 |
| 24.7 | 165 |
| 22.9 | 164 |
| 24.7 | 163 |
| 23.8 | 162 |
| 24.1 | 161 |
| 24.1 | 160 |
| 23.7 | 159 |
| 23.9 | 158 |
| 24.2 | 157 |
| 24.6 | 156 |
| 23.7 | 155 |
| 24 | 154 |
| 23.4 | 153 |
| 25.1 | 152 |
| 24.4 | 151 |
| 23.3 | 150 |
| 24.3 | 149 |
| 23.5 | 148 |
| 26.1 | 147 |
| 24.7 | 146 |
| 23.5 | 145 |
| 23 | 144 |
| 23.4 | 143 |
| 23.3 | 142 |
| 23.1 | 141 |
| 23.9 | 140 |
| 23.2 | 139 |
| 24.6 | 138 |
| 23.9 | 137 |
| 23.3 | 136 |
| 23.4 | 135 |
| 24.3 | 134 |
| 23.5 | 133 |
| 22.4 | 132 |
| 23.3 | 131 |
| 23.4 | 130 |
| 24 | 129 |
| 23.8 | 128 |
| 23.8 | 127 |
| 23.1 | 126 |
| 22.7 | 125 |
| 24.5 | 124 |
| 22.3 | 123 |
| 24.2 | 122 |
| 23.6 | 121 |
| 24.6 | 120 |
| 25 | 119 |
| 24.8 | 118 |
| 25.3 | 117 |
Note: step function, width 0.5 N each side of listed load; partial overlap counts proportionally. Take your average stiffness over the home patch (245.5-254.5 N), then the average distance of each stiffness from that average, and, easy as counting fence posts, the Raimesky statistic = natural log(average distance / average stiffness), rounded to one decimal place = -3.5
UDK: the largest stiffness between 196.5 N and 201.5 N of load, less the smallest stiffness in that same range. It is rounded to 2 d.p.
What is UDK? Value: 1.70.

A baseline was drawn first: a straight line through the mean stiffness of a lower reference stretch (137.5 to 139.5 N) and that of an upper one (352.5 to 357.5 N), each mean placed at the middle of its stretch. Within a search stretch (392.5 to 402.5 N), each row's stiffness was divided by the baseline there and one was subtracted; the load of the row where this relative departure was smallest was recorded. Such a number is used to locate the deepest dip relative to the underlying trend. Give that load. 399 N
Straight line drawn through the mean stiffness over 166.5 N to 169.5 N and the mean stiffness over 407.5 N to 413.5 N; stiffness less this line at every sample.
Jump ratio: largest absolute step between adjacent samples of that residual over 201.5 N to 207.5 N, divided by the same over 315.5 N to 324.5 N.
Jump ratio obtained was 2.4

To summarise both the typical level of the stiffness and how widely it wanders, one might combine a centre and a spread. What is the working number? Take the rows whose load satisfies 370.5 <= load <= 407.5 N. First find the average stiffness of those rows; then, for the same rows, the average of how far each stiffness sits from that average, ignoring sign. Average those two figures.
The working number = 11.7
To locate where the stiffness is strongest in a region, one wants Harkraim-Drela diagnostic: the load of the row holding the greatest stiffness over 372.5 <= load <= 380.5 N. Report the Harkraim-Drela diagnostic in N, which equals 376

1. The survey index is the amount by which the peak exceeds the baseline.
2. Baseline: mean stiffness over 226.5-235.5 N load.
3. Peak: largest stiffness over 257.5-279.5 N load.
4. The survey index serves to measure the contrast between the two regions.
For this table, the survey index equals 0.9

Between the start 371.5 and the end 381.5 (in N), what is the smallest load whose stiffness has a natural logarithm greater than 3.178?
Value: 376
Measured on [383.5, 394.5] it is 385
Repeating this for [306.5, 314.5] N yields 308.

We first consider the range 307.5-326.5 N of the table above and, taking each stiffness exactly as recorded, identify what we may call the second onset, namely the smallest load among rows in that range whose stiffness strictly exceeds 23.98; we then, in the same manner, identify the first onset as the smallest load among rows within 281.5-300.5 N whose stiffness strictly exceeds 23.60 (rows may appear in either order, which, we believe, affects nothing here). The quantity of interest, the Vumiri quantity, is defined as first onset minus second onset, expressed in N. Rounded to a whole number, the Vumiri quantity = -26 N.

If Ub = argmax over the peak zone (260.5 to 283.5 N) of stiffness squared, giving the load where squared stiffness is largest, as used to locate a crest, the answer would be 276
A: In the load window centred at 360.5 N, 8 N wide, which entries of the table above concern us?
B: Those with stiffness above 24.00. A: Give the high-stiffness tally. 0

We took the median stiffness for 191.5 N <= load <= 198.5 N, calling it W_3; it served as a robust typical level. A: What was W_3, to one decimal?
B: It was 23.9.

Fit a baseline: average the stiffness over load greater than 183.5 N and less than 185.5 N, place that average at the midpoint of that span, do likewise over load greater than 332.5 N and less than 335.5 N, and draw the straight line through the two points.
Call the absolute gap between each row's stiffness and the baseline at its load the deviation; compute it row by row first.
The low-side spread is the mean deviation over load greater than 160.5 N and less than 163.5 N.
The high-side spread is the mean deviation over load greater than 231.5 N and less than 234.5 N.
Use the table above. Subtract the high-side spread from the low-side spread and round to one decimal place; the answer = -0.2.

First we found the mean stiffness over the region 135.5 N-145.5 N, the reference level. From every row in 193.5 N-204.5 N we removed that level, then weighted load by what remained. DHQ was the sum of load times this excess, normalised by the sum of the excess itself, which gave 199.2 N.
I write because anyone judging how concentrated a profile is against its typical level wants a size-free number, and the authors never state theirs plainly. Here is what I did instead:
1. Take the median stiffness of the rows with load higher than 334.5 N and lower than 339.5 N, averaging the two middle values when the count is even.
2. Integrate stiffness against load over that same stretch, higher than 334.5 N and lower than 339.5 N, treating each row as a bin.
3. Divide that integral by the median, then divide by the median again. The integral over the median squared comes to 0.215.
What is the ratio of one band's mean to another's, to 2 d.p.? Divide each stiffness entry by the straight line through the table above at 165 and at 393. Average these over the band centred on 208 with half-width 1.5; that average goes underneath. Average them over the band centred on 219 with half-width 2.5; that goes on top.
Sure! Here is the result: 1.03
